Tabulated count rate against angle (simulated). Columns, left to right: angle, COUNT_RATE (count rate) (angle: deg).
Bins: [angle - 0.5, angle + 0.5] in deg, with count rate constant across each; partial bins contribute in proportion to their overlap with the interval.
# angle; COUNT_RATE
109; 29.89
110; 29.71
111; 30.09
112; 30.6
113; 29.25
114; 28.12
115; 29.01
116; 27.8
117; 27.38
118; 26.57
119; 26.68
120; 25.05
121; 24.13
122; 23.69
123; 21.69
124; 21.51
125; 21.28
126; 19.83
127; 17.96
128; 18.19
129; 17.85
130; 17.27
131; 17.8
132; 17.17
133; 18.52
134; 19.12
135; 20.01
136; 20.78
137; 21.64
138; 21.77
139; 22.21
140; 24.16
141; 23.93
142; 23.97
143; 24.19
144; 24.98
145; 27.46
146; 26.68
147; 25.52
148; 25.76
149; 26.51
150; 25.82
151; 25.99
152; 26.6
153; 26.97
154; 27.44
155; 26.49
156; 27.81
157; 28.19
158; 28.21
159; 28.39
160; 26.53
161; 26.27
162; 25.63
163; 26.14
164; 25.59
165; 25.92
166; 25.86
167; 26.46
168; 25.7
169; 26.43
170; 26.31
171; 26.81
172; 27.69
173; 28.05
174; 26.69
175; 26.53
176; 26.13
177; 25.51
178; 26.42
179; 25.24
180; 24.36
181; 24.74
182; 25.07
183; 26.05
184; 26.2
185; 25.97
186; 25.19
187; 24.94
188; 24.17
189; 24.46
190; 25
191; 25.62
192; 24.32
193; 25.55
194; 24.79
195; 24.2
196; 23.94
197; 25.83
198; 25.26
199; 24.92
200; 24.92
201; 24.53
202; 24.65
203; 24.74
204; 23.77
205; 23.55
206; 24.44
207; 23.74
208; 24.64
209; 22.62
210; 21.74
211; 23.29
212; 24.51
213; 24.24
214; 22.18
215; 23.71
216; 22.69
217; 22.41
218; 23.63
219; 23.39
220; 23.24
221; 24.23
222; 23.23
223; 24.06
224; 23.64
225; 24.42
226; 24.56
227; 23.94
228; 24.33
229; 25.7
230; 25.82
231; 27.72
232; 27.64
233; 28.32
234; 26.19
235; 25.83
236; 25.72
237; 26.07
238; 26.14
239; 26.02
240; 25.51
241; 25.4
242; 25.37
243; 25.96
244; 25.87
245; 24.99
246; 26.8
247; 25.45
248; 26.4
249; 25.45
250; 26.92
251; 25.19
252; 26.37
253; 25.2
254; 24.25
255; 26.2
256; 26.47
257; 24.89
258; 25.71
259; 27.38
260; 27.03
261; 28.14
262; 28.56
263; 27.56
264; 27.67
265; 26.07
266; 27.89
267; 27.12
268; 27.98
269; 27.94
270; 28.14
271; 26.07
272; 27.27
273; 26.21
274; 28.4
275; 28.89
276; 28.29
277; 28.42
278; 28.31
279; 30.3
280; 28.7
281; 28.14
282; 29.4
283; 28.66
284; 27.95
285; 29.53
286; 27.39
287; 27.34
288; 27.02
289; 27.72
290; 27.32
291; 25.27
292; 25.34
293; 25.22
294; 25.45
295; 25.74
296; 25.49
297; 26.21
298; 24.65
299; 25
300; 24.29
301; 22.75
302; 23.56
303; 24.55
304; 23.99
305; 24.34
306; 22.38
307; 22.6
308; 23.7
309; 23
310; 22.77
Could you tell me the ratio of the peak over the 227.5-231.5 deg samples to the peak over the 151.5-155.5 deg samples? 1.01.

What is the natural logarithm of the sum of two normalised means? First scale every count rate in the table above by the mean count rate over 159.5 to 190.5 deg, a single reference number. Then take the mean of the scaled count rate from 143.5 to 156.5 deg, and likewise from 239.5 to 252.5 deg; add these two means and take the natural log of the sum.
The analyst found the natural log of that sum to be 0.704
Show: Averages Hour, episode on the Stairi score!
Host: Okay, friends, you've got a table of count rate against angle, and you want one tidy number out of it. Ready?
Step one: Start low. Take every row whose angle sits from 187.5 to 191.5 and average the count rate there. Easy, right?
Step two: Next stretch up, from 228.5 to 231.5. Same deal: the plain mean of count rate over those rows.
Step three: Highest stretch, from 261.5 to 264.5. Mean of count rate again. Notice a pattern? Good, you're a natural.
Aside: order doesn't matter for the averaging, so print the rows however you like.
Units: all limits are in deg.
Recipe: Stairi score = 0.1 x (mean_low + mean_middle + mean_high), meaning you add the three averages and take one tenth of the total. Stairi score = 7.92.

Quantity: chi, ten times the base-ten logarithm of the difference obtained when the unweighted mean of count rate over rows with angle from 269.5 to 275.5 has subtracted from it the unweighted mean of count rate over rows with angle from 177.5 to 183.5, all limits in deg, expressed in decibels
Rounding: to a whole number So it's 3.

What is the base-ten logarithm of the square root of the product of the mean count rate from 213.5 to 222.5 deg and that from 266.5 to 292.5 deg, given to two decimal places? 1.40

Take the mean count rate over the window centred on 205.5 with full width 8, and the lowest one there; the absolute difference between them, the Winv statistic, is 1.40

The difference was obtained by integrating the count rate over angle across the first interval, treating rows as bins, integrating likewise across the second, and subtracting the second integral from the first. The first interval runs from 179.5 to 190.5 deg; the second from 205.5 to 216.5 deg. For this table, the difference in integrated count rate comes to 18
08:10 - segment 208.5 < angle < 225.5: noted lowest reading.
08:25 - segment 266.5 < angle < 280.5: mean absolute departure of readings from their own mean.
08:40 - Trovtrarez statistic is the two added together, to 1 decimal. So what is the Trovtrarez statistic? 22.5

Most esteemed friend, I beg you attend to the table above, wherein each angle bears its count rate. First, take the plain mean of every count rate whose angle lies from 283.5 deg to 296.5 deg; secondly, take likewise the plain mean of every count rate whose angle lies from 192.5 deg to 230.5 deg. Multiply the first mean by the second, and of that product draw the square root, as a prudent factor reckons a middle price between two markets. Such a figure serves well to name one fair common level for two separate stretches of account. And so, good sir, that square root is 25.3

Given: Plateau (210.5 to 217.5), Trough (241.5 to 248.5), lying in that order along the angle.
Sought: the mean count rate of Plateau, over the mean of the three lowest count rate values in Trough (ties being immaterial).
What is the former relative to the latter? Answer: 0.92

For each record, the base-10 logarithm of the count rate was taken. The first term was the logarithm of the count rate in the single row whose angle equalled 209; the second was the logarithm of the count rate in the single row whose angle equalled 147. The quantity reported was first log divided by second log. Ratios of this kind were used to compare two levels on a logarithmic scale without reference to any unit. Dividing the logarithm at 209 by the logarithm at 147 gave 0.96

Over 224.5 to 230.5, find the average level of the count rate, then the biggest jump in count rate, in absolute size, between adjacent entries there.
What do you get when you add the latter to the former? 26.2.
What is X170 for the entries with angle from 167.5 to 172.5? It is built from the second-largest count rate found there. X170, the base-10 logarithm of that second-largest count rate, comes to 1.43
